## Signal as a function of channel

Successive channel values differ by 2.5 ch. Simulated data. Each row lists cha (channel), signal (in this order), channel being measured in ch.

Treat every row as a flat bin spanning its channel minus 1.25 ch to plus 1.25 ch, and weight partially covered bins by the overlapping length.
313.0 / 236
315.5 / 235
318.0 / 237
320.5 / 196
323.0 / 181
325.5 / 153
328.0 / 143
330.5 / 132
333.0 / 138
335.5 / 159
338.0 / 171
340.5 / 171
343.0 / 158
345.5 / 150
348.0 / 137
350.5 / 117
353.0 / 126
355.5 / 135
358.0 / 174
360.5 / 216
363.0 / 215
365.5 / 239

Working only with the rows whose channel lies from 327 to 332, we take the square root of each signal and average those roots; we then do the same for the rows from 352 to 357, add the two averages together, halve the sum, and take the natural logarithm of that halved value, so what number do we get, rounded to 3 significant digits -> 2.45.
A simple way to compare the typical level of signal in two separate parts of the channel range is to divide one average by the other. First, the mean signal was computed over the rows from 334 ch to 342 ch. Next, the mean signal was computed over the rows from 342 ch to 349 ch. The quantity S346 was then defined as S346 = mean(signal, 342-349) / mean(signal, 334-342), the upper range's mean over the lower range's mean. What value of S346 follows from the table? 0.89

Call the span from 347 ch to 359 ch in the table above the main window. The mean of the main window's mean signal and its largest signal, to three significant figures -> 156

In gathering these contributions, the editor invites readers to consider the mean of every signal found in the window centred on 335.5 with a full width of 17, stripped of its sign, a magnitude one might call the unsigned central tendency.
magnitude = 153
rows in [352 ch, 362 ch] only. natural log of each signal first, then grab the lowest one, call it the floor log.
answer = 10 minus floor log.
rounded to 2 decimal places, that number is 5.16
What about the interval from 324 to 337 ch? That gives 5.12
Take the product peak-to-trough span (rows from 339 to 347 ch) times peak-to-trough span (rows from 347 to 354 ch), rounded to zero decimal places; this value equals 420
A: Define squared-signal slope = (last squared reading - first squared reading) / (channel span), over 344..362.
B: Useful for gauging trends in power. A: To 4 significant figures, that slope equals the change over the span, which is 1610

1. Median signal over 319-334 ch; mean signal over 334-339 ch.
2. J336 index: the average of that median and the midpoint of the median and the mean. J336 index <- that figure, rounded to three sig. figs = 152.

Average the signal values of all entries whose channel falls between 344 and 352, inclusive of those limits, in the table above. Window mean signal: 135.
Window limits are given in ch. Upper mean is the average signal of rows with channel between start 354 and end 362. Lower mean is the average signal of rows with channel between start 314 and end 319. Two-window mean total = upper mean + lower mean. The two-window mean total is 411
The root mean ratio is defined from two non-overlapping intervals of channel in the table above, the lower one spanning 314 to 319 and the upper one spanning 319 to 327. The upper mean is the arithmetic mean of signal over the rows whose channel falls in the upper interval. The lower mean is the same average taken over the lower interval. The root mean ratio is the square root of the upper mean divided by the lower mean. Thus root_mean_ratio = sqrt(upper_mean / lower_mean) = 0.87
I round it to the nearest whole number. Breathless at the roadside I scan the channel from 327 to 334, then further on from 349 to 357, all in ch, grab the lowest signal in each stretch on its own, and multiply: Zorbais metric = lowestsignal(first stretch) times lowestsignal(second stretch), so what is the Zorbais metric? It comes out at 15444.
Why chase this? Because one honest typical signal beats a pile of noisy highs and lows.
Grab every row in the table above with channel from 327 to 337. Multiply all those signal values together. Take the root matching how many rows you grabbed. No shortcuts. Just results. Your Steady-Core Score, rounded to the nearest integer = 143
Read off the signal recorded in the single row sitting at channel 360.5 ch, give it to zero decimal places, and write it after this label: 216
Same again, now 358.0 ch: 174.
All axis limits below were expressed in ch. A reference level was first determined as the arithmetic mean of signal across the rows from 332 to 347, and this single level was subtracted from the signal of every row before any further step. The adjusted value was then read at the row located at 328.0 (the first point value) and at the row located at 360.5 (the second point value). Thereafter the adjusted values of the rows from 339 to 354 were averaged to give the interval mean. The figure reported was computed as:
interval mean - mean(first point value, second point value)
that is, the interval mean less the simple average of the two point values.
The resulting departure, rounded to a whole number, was -36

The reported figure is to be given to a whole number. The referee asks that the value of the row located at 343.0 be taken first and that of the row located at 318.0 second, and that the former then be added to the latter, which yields 395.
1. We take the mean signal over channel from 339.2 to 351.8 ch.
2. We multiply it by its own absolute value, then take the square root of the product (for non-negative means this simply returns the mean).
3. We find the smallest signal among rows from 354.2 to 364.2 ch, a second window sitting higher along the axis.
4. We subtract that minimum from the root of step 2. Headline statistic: 12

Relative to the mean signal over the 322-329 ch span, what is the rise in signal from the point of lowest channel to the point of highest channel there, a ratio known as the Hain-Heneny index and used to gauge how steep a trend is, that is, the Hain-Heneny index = -0.24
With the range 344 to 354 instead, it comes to -0.18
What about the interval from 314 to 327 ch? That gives -0.41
